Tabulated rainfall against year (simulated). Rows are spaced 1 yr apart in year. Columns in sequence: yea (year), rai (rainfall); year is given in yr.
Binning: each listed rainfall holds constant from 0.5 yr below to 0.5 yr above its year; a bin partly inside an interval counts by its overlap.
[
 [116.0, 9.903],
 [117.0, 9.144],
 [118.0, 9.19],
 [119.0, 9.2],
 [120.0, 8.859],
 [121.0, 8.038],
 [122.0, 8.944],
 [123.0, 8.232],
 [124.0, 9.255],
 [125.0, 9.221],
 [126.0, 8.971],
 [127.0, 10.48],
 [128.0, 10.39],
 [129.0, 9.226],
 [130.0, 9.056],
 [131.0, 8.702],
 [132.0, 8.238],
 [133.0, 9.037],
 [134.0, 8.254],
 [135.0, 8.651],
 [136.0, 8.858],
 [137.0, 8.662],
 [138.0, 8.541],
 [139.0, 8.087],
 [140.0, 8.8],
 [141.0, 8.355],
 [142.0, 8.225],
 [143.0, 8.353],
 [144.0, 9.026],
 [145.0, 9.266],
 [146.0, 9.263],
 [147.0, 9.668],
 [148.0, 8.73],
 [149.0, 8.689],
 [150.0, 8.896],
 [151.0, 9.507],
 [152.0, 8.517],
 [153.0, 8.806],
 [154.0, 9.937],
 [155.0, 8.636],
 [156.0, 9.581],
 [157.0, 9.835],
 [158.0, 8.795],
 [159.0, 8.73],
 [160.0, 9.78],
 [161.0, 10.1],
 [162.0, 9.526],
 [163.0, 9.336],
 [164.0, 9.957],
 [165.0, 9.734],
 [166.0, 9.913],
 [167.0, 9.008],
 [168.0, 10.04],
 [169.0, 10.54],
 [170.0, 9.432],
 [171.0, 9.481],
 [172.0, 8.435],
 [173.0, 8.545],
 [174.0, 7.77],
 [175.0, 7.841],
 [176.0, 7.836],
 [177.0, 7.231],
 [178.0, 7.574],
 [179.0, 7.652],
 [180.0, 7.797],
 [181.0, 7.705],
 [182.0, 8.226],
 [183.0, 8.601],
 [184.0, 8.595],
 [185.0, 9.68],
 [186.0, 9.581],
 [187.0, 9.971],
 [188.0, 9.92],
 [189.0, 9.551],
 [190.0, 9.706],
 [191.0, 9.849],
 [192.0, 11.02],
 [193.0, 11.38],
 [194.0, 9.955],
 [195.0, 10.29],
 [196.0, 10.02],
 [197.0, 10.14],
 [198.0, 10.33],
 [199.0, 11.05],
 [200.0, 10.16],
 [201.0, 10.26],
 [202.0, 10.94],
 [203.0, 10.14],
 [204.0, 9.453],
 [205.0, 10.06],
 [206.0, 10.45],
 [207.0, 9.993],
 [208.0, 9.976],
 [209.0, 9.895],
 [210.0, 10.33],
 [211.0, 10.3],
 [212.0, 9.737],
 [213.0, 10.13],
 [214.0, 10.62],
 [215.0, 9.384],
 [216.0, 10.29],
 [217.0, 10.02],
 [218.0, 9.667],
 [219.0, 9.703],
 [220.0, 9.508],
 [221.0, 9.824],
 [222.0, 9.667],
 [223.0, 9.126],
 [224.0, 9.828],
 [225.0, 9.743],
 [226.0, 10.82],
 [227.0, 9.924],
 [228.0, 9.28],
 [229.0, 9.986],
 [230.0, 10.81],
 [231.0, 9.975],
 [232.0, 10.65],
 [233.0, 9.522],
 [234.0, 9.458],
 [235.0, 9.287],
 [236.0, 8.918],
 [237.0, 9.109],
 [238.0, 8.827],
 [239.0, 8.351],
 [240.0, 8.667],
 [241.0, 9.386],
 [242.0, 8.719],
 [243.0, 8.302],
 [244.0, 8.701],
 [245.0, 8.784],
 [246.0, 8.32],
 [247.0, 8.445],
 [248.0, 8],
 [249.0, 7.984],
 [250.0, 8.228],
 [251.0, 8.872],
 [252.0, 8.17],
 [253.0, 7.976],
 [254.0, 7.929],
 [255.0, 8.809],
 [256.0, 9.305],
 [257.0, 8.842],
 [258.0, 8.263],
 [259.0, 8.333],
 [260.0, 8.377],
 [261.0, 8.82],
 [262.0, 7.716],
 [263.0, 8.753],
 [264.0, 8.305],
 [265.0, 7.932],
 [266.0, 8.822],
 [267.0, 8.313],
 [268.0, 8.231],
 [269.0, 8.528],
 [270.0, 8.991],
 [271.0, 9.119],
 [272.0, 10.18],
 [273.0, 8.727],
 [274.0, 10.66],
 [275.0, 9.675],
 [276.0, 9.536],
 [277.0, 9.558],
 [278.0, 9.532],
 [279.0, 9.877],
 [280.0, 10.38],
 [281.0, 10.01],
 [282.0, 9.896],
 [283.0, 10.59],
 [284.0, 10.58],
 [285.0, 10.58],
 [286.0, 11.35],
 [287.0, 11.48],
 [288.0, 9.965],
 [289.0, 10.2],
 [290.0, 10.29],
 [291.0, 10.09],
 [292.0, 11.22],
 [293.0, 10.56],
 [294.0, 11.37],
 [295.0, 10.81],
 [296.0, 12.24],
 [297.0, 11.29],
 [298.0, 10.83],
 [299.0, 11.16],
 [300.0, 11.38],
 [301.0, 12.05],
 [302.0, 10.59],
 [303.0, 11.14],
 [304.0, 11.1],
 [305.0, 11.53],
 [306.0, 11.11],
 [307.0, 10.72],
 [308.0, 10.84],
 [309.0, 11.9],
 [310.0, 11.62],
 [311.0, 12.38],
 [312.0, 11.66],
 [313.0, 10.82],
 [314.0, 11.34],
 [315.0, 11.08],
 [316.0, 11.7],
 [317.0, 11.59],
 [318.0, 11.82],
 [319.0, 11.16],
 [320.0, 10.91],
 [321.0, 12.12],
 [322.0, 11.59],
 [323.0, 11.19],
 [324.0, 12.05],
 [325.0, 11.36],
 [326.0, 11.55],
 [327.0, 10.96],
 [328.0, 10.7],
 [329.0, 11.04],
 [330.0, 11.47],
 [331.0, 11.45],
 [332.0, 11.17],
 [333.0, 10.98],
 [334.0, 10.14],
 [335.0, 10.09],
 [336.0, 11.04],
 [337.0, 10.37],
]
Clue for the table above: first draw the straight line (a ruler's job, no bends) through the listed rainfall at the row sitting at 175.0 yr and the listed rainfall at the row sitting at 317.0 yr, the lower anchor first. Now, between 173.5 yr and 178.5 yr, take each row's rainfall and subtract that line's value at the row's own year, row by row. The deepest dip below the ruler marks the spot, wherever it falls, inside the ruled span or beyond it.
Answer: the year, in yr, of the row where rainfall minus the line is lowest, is 177.0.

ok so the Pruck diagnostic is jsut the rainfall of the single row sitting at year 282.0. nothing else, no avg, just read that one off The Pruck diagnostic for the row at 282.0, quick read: 9.896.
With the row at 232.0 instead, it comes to 10.65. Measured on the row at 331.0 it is 11.45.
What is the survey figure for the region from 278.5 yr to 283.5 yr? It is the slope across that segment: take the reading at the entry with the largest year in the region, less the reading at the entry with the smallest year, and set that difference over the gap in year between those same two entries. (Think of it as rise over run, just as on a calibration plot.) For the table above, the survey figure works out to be 0.178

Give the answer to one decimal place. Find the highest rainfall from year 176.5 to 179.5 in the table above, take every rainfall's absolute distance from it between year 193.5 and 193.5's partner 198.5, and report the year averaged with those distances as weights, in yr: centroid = 196.0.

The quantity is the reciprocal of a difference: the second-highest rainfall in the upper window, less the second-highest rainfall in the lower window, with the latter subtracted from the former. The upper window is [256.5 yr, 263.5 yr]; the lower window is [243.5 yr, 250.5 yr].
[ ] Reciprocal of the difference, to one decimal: 8.4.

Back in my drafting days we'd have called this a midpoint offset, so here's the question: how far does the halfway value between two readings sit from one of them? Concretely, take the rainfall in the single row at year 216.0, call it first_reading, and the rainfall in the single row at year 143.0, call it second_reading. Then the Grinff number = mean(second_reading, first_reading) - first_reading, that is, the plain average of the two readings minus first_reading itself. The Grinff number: -1.0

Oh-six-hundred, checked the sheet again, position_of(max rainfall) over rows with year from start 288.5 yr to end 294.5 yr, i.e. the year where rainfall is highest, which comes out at 294.0 yr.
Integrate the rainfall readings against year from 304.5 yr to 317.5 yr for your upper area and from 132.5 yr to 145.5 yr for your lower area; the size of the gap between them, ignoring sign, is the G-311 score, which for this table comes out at 36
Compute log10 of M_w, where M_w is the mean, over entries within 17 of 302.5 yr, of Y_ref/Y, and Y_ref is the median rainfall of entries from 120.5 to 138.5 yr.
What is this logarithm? -0.10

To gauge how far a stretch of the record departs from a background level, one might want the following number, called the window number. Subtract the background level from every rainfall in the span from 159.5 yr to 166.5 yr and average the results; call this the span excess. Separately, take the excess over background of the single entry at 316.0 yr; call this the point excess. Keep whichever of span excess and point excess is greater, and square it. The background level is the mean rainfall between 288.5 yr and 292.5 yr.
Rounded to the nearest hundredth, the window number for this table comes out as 1.56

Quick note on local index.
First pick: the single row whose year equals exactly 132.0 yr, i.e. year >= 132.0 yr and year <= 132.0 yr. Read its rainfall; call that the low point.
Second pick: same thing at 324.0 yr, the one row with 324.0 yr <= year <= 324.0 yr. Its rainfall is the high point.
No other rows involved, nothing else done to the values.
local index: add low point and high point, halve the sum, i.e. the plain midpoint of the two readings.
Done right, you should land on 10.1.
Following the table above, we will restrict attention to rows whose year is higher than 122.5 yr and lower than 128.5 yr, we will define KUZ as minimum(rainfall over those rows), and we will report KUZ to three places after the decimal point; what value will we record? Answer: 8.232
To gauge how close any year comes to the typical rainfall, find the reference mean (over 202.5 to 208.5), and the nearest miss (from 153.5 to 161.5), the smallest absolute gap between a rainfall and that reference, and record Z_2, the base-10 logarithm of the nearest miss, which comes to -1.12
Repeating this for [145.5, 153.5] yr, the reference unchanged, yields -0.46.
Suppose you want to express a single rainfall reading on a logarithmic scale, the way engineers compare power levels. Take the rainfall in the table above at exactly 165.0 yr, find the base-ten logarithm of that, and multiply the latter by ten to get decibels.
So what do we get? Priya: 9.9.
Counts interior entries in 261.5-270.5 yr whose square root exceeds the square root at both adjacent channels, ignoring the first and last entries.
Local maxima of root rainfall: 2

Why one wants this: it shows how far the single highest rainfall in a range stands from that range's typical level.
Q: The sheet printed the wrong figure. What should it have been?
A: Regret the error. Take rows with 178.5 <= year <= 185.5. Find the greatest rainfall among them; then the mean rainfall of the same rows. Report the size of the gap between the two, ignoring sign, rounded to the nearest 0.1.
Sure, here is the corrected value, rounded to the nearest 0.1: 1.4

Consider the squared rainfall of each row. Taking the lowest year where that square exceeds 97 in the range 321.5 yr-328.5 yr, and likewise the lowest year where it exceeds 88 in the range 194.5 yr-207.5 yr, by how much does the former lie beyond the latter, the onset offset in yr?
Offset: 127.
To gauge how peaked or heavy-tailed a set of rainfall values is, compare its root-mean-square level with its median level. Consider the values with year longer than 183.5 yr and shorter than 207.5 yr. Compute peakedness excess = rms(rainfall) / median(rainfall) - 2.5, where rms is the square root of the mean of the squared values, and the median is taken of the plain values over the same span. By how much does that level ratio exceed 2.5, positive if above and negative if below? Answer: -1.49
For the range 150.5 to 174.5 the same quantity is -1.51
